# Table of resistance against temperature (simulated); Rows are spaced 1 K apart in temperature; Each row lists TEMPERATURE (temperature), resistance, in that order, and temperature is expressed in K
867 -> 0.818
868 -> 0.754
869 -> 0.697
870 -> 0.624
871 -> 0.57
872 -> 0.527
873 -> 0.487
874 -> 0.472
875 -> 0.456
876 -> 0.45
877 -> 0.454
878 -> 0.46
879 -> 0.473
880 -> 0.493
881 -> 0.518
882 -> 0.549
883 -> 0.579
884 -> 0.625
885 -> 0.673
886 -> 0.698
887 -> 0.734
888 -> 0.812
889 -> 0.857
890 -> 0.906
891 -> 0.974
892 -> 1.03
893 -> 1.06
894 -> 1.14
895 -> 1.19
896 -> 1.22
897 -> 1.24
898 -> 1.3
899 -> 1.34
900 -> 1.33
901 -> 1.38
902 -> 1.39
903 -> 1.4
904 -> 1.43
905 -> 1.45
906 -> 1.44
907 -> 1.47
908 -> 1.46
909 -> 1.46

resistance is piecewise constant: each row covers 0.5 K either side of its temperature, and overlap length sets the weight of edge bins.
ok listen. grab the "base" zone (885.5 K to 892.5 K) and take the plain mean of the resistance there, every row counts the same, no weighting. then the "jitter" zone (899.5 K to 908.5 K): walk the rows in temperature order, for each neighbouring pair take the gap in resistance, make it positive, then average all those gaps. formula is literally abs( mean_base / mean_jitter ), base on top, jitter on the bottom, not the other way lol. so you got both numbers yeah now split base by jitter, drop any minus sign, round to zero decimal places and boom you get 40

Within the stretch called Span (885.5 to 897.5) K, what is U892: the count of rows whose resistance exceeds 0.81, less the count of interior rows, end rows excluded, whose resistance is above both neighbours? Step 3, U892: 10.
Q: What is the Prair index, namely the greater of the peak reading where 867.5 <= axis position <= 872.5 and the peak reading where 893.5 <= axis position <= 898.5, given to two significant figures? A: 1.3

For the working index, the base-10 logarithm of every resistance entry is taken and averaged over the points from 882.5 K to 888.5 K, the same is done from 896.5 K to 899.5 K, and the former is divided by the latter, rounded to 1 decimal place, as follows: -1.5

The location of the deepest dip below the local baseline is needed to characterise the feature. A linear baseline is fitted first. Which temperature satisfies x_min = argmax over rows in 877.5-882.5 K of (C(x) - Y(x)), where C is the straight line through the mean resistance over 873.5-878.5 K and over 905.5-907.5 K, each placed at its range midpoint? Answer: 882 K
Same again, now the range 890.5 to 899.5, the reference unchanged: 891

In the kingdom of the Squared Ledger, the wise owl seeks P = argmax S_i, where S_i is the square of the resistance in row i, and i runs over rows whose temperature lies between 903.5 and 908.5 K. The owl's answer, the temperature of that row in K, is 907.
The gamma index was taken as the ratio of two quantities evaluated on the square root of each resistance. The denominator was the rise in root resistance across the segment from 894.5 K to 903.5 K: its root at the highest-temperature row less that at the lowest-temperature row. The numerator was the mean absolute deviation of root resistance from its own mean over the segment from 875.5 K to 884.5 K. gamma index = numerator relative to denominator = 0.38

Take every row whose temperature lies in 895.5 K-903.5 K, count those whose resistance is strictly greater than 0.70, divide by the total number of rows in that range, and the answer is 1.0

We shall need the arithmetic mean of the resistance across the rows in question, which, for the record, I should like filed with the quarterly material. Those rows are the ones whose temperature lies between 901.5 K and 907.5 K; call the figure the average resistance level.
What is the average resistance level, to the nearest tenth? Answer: 1.4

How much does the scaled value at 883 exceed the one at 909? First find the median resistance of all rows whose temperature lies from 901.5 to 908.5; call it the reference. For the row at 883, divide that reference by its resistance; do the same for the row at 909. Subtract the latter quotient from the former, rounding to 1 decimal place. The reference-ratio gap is 1.5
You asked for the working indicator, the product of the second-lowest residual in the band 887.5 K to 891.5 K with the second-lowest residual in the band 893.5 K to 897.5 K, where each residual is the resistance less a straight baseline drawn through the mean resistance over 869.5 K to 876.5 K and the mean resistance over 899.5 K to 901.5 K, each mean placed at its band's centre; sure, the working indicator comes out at 0.0011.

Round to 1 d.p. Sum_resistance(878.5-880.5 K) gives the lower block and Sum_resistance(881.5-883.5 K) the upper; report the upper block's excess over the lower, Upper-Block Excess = 0.2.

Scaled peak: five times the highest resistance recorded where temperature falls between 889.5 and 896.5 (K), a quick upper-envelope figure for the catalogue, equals 6.1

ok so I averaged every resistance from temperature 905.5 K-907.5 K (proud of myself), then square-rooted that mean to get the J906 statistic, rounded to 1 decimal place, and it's 1.2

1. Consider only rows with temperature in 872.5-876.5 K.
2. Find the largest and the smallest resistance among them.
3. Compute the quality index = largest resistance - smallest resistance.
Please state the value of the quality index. 0.037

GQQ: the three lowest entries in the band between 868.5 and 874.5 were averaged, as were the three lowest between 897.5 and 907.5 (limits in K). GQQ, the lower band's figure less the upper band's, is -0.8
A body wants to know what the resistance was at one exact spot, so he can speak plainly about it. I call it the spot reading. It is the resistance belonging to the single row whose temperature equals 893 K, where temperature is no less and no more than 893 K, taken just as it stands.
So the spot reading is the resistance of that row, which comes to 1.06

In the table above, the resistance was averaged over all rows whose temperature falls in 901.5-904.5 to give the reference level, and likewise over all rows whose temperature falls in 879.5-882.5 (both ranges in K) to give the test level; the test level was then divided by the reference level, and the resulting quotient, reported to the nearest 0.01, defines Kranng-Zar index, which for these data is 0.37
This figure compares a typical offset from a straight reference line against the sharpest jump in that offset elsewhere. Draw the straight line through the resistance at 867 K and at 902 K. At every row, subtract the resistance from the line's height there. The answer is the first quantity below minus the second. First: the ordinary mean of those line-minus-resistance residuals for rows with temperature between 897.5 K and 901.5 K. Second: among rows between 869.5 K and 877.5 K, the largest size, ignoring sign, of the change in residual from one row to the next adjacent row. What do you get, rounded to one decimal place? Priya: -0.1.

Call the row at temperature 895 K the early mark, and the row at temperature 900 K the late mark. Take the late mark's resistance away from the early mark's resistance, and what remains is -0.1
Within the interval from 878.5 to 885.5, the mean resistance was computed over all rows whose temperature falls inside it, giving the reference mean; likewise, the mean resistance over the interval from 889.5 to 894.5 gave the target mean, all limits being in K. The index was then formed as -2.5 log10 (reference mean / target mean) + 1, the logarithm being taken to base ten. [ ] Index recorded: 1.7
